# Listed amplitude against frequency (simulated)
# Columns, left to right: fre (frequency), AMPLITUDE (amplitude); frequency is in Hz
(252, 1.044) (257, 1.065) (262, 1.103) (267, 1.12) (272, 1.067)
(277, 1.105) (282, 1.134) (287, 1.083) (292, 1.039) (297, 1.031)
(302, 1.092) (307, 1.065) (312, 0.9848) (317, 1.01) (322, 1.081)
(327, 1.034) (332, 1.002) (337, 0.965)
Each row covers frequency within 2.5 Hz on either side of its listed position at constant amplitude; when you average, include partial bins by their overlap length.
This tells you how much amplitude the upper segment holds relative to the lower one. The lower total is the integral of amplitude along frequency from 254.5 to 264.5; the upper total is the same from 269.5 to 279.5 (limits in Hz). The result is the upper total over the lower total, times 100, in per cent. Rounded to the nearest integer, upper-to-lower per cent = 100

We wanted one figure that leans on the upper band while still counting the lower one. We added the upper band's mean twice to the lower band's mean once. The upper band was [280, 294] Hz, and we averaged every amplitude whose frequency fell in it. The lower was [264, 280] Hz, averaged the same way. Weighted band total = 3.27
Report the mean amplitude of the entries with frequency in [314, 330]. 1.04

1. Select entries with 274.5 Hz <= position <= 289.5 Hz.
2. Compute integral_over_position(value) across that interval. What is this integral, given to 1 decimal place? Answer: 16.6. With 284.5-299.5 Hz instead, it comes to 15.8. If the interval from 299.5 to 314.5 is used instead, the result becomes 15.7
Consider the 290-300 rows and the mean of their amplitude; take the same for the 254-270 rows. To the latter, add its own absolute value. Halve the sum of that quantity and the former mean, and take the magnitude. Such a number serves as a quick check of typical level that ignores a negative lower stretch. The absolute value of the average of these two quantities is 1.61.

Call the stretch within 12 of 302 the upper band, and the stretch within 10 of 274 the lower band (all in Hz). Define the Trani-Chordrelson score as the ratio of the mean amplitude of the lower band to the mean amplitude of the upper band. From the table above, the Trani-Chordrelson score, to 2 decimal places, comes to 1.06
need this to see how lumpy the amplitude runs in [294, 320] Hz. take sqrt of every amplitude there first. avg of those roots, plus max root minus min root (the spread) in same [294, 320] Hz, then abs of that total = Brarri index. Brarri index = 1.071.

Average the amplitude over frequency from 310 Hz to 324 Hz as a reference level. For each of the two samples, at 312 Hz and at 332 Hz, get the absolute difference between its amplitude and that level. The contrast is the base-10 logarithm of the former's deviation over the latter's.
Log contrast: 0.2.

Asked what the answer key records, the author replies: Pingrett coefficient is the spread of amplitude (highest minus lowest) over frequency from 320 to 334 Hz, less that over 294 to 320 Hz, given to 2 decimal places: -0.03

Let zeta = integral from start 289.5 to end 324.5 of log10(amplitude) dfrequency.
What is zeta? 0.63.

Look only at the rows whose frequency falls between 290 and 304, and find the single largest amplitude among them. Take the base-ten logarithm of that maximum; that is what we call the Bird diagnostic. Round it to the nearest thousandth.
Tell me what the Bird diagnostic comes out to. 0.038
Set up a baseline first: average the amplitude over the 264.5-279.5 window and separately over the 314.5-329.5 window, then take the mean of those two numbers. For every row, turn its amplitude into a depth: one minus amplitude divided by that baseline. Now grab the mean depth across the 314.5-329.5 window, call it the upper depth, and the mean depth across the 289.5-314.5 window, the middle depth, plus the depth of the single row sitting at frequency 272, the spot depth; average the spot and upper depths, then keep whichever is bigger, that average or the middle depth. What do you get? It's 0.025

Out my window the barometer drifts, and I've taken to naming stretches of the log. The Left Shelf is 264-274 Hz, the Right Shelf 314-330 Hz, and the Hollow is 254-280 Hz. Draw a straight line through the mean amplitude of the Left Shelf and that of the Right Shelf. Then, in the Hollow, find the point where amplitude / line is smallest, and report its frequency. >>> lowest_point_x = 257 Hz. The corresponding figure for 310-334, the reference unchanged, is 312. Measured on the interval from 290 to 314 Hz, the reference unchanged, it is 312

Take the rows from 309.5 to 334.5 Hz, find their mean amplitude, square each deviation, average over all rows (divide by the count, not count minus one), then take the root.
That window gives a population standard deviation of 0.0333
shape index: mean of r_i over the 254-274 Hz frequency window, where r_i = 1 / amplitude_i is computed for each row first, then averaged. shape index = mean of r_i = 0.92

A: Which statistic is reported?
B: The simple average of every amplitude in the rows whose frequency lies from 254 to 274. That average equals 1.09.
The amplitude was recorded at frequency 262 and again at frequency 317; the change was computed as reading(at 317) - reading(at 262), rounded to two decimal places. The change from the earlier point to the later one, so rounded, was -0.09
